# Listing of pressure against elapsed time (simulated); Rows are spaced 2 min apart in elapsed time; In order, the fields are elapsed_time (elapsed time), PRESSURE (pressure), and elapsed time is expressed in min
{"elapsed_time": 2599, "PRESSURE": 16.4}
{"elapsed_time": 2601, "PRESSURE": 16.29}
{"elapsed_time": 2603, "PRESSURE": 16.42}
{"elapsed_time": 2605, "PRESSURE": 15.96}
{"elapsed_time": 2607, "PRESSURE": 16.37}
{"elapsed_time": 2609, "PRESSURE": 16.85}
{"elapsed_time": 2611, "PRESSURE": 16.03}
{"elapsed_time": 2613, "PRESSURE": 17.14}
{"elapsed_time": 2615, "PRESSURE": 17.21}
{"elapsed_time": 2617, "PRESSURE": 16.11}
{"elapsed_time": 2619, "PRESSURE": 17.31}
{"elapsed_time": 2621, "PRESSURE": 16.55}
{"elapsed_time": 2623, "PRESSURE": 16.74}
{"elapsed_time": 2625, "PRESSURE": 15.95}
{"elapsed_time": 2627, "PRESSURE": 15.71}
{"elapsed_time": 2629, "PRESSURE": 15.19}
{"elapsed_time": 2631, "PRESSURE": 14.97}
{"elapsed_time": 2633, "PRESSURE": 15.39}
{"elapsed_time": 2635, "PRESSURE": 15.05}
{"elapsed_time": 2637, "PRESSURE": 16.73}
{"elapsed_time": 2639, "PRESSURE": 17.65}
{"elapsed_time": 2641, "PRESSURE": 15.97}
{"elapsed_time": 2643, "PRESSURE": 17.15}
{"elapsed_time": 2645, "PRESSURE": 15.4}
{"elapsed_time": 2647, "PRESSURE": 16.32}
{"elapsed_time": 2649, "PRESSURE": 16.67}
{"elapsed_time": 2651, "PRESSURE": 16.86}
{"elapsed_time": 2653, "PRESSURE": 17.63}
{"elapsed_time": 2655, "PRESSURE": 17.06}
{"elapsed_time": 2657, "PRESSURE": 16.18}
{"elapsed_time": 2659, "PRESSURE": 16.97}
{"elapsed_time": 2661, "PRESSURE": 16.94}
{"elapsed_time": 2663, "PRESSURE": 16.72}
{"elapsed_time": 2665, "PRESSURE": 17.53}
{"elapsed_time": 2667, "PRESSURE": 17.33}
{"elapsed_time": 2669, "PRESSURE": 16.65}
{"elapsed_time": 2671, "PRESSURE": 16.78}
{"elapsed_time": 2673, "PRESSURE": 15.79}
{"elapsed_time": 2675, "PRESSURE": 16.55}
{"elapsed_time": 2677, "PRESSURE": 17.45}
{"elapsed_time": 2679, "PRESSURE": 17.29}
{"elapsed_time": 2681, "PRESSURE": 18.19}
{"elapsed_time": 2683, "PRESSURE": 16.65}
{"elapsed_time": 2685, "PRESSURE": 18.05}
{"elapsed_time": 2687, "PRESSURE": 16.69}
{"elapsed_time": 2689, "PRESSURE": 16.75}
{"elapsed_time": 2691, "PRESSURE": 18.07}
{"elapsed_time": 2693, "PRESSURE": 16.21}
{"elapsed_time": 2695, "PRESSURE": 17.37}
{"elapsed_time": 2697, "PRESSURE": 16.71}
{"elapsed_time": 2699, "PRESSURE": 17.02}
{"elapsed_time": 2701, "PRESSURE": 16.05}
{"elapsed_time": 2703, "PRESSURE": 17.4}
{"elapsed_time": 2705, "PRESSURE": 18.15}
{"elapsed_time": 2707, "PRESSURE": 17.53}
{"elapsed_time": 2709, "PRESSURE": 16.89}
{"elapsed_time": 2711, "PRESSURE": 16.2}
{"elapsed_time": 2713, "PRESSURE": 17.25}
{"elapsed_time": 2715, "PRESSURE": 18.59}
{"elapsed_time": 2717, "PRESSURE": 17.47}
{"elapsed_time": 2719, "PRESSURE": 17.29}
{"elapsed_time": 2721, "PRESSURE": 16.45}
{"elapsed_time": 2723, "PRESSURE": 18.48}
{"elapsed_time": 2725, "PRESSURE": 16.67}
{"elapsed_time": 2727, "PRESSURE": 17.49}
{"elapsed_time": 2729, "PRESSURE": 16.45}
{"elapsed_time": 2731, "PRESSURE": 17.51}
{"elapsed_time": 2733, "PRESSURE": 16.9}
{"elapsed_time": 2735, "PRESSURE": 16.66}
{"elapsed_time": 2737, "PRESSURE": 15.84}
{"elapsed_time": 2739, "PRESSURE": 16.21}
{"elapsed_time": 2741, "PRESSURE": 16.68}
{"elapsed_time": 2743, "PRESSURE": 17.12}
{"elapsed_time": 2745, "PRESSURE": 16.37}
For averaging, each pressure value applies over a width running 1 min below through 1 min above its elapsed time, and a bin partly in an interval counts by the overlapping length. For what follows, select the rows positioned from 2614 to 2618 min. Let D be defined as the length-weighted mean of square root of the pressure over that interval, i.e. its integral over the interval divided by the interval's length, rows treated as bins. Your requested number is 4.08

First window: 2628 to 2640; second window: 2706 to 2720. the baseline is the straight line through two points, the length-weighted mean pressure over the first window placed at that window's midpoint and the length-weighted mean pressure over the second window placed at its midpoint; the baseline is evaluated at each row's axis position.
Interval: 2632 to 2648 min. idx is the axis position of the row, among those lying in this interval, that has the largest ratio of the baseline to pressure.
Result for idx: 2635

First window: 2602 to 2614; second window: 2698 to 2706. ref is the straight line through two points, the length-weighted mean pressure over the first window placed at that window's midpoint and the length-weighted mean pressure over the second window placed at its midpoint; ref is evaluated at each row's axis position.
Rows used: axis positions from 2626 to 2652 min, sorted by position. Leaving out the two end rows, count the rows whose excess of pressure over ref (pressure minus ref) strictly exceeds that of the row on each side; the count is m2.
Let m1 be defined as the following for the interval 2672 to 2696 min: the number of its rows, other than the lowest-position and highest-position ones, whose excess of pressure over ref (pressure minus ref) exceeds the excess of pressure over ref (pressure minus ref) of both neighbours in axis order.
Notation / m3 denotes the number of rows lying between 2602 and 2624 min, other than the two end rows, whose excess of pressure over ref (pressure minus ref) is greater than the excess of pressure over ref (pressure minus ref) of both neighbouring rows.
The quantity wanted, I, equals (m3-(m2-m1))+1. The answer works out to 5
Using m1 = 4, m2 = 3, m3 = 3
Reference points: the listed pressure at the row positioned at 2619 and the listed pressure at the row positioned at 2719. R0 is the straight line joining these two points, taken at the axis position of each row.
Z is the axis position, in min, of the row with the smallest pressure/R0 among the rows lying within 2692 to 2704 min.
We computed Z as 2701 min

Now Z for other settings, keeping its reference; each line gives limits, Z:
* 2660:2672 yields 2669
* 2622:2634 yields 2631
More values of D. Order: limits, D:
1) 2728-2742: 4.07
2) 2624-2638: 3.95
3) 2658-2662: 4.12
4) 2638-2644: 4.11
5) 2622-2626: 4.04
